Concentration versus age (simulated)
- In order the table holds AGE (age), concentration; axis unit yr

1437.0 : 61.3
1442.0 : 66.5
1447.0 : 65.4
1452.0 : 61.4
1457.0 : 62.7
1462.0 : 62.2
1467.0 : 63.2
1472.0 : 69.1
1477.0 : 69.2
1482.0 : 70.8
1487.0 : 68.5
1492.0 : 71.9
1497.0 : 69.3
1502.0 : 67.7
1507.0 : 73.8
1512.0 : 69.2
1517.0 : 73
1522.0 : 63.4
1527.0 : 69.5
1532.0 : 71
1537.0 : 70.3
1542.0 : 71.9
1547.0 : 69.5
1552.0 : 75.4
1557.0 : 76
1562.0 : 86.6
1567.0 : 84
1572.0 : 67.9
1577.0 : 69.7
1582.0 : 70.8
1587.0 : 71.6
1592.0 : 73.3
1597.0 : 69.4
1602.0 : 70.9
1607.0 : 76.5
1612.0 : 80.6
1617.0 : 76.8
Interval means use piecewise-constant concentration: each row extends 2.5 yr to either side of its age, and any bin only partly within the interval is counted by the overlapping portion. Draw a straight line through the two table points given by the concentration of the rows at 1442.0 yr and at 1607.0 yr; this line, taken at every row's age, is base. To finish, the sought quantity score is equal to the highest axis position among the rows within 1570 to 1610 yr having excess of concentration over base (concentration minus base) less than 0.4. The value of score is 1607.0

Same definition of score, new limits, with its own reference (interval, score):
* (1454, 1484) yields 1467.0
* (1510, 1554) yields 1547.0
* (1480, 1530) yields 1527.0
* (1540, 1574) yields 1572.0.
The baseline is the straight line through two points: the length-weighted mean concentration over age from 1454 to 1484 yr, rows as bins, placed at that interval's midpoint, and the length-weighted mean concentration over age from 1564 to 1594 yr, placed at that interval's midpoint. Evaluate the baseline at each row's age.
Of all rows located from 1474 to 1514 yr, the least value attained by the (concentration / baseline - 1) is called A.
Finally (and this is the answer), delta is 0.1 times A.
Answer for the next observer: -0.001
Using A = -0.007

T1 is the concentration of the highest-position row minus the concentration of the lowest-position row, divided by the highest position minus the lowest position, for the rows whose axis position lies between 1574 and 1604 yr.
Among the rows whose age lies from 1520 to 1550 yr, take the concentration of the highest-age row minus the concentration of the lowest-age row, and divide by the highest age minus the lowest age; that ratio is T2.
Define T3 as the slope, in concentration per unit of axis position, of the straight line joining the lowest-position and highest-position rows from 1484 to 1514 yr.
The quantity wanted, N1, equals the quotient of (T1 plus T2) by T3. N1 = 10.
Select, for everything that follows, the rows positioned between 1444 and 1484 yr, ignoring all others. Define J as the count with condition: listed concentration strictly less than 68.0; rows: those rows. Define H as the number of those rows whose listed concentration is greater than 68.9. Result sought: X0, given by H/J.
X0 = 1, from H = 3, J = 5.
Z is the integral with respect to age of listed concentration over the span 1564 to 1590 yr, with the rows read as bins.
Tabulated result 1900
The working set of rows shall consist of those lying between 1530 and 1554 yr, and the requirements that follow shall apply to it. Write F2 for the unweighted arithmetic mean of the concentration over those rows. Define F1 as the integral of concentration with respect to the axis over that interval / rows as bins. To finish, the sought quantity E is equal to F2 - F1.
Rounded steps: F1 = 1717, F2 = 71.6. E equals -1646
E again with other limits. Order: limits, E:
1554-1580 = -1917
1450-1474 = -1464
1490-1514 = -1619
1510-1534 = -1591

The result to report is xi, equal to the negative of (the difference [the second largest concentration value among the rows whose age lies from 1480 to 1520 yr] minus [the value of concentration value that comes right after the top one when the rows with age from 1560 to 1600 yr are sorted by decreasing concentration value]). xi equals 11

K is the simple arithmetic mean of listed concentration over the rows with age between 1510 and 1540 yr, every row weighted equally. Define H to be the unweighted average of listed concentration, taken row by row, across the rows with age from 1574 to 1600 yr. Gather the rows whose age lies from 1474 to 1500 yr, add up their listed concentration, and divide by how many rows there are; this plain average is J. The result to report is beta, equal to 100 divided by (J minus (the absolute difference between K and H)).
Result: 1.46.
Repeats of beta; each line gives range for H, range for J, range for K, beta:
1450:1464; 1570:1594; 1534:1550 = 1.61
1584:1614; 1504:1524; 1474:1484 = 1.51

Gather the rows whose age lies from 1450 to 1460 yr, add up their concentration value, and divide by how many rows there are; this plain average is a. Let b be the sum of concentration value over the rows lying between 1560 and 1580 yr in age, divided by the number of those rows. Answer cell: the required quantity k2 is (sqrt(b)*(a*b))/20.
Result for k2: 2098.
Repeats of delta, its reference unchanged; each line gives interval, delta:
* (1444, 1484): -0.005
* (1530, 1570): -0.002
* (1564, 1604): -0.007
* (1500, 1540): -0.009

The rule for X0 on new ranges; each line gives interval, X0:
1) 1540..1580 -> 7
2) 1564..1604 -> 7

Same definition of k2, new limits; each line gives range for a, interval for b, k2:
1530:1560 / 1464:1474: 1946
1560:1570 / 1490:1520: 2542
